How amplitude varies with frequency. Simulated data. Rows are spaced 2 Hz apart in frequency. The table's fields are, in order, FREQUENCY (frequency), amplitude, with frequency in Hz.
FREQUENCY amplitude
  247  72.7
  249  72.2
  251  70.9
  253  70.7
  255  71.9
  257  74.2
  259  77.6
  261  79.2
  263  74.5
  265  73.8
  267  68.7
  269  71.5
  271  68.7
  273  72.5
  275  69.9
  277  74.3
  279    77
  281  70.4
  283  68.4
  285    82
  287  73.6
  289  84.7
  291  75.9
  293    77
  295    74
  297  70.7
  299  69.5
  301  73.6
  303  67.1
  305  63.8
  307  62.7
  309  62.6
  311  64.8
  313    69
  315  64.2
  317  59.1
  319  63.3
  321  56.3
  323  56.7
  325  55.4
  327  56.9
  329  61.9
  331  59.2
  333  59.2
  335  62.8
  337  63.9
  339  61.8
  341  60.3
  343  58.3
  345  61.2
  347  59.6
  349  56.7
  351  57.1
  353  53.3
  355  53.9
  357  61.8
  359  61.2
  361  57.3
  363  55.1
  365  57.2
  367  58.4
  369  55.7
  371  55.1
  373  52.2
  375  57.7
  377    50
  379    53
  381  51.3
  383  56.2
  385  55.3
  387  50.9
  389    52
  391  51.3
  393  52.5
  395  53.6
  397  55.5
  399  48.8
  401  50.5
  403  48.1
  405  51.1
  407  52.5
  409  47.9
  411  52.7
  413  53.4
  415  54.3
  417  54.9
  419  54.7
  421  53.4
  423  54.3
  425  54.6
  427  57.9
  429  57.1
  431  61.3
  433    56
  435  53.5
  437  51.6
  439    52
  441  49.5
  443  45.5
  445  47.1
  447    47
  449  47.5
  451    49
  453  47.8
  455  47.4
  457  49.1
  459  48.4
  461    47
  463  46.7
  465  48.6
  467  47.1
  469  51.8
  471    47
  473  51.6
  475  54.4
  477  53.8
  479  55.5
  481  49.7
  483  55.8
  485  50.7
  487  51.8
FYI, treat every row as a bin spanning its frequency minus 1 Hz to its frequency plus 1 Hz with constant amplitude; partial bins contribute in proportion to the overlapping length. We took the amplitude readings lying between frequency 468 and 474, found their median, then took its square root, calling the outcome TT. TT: 7.18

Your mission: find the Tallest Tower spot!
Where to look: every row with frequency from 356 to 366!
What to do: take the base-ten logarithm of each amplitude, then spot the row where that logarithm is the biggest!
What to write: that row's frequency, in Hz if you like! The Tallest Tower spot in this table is 357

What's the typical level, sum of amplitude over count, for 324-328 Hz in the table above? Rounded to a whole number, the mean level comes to 56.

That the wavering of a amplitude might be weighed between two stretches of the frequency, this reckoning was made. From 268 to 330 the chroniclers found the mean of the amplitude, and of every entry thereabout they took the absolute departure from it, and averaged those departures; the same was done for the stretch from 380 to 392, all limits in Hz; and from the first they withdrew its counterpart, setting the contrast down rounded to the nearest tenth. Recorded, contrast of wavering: 4.1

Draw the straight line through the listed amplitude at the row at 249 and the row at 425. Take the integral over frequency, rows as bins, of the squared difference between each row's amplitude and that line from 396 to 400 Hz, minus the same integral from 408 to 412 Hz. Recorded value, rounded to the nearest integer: -11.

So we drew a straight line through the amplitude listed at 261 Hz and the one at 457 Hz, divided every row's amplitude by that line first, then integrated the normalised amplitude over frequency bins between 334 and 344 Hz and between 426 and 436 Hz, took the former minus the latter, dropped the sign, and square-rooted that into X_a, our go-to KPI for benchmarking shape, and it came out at 1.3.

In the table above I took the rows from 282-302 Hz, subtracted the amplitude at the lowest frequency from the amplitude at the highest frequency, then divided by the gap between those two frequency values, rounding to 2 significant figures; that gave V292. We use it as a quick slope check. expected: 0.29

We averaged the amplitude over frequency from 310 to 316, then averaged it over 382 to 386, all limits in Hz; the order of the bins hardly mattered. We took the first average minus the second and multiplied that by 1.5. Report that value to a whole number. 15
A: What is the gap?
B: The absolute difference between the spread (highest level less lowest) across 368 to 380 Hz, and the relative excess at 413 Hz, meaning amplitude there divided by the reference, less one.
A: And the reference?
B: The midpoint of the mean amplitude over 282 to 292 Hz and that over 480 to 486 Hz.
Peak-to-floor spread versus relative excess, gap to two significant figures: 7.9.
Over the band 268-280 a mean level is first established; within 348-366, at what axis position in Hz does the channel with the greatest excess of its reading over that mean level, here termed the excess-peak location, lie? 357 Hz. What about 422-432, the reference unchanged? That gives 431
